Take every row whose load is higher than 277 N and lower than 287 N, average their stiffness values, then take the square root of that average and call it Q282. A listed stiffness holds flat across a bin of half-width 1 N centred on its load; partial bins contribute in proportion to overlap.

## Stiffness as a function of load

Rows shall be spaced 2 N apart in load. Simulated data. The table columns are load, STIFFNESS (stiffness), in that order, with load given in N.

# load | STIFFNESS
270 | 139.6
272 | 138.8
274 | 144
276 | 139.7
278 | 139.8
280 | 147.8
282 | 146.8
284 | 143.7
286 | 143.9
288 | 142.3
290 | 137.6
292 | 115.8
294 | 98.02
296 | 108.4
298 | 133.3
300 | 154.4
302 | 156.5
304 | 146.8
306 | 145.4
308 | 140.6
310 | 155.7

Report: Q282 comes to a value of 12.0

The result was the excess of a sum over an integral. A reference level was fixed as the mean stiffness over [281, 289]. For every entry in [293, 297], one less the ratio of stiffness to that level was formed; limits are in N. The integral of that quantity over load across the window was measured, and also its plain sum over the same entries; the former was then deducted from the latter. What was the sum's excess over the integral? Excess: -0.57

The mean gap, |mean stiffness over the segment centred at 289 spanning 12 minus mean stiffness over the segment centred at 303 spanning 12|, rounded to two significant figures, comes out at 16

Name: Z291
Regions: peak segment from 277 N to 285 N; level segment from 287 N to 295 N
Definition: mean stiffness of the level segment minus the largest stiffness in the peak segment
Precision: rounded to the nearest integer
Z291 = -24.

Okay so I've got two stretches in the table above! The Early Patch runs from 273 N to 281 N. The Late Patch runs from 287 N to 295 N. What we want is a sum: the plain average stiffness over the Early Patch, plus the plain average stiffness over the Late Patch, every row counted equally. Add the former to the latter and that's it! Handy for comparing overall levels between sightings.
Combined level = 266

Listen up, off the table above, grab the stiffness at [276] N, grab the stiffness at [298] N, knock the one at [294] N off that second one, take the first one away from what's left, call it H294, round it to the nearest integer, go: -104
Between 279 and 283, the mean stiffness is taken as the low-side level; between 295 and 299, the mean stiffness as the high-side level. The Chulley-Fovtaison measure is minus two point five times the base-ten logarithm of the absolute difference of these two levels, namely -3.6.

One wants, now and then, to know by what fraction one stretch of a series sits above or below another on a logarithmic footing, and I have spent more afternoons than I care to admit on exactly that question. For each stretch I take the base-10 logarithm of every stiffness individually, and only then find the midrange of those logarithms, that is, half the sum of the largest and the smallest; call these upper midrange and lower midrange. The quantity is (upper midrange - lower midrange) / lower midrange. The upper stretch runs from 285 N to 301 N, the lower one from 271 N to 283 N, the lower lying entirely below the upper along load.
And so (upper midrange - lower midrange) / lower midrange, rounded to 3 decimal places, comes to -0.031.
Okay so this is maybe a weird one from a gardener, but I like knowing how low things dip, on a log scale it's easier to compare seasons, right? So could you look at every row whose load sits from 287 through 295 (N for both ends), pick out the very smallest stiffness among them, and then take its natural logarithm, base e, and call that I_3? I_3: 4.59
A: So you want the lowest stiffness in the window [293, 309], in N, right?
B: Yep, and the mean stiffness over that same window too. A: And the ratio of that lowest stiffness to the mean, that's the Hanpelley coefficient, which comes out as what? 0.72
